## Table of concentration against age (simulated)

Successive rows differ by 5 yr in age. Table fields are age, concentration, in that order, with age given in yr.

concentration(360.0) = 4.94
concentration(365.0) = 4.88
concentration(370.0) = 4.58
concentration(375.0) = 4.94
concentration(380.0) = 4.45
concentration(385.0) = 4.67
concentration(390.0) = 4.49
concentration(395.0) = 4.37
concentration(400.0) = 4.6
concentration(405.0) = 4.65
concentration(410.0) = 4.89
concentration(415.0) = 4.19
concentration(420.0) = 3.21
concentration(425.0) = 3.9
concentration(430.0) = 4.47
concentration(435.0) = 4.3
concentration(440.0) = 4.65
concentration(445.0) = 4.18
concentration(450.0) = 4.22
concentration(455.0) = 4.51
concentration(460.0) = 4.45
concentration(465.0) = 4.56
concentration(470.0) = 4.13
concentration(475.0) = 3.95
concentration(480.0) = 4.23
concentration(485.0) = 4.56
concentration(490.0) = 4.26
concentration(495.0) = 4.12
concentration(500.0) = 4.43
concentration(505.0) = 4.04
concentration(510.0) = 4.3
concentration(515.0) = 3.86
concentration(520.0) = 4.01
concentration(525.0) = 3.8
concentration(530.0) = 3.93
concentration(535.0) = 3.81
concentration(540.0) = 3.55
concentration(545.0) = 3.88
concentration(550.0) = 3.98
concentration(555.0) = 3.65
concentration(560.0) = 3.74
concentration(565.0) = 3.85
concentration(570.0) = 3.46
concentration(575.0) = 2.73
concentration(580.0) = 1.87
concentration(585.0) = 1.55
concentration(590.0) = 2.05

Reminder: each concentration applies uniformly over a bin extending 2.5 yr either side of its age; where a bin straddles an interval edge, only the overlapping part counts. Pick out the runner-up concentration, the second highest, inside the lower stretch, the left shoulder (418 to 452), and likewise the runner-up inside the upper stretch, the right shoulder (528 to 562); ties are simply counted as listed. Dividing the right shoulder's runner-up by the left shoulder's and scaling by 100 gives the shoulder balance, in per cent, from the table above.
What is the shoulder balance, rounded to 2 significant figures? 88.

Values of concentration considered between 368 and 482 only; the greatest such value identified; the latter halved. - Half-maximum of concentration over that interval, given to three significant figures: 2.47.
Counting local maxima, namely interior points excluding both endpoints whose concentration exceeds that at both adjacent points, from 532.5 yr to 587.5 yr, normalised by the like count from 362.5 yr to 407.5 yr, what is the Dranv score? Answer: 1.0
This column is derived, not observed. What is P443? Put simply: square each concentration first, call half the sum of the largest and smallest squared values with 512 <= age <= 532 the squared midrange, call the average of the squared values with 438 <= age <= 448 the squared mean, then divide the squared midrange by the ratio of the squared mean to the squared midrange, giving 12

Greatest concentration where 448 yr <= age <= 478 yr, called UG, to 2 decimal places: 4.56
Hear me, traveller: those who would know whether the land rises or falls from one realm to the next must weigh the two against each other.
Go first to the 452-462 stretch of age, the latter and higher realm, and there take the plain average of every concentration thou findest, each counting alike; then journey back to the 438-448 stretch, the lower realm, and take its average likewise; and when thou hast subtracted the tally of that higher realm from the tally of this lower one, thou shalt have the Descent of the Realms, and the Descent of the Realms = -0.1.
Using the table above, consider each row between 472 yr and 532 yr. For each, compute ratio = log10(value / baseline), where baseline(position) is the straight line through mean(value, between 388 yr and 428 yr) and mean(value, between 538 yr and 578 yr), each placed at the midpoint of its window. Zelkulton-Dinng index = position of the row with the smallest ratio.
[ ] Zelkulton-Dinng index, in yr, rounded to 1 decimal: 475.0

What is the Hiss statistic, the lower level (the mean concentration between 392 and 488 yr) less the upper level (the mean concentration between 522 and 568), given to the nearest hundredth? 0.52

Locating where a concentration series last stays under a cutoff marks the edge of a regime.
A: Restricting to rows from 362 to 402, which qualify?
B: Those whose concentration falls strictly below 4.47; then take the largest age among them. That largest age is 395.0 yr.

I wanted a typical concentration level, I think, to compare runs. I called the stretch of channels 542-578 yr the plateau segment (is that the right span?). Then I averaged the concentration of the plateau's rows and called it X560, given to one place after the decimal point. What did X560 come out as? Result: 3.6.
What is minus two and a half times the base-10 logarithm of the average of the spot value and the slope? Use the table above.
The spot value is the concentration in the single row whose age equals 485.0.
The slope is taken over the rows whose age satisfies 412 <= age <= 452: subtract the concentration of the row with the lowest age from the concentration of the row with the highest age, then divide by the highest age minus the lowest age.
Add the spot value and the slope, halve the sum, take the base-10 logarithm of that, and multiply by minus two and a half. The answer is -0.90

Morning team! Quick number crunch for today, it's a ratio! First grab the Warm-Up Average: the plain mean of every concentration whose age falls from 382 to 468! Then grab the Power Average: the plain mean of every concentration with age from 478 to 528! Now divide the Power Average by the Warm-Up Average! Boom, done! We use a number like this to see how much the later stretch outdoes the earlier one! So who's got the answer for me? 0.95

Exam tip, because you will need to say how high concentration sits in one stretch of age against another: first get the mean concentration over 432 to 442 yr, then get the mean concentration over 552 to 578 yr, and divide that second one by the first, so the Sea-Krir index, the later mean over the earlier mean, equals 0.78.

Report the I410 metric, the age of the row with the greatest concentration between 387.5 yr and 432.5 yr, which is 410.0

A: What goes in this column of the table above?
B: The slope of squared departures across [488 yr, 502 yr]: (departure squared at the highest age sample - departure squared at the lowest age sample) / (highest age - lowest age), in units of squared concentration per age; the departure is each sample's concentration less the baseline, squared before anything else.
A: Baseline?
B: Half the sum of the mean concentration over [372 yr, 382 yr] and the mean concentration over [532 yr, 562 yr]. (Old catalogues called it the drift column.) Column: 0.004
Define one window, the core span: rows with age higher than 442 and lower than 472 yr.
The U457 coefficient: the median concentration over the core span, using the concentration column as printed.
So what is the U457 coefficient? 4.3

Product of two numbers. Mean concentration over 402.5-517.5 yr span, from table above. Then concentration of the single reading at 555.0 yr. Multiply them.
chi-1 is 15.6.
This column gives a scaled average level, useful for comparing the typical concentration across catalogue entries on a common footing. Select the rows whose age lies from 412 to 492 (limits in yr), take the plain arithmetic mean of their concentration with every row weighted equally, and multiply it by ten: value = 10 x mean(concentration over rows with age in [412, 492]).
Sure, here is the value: 42.4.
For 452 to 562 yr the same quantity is 40.8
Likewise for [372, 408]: 46.0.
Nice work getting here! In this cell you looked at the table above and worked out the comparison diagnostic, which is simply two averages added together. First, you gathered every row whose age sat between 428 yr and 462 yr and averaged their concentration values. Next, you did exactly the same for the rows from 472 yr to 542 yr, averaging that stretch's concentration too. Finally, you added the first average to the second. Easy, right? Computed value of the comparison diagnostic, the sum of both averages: 8.46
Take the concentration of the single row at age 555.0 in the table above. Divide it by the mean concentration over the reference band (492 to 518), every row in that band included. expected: 0.88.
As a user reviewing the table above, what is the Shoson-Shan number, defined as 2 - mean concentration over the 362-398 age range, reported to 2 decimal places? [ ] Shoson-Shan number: -2.63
